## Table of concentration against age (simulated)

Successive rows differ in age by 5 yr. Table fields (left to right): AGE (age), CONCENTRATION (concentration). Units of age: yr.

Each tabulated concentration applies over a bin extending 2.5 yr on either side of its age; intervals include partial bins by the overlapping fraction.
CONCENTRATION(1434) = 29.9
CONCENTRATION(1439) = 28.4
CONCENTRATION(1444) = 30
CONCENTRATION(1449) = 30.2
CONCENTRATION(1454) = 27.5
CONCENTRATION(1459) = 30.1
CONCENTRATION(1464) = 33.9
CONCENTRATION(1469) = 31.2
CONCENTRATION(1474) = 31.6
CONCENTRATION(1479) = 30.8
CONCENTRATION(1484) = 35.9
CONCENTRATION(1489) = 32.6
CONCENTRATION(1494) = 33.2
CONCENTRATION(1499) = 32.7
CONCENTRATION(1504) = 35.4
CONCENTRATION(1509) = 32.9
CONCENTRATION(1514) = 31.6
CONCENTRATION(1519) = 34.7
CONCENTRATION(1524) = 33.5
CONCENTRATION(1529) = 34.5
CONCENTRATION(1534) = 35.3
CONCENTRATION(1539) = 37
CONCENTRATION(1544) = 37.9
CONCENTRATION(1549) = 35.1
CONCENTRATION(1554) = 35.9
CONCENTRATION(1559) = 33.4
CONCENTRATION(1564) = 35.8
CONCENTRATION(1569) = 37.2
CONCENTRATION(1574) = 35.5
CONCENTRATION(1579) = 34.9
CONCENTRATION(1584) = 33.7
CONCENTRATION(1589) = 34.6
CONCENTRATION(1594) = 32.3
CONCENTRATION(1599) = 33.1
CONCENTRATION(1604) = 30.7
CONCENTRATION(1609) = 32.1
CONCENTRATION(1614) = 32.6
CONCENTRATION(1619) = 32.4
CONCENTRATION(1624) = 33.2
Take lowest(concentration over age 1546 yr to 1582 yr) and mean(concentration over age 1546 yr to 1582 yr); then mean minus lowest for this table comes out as 2.0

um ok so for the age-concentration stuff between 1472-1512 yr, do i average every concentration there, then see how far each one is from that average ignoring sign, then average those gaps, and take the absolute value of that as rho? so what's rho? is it 1.27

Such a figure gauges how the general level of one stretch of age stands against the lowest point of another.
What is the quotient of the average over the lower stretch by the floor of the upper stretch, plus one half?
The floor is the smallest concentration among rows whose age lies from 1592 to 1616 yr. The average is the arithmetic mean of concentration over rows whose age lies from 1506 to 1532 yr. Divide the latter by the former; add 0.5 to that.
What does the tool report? 1.59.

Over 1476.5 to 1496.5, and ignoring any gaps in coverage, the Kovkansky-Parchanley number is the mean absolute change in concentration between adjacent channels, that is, 3.0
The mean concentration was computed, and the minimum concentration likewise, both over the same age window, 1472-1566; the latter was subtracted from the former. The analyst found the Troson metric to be 3.4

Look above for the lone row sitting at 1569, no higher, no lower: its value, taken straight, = 37.2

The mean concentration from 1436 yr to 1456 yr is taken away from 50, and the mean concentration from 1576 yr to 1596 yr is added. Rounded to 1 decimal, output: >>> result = 54.9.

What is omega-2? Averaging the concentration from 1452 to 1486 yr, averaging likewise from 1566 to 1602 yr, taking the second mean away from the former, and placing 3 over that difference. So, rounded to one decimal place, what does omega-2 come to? -1.0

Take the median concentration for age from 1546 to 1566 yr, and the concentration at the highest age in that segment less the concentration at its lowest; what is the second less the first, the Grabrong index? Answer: -35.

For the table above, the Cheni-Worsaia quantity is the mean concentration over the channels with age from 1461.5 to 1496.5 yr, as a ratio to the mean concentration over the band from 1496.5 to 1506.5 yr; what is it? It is 0.96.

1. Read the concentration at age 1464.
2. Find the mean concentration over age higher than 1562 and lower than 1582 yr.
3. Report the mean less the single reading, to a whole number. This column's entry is 2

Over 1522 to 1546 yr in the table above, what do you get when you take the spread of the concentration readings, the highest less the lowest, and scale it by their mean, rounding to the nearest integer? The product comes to 157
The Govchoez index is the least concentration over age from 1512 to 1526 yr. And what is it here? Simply 31.6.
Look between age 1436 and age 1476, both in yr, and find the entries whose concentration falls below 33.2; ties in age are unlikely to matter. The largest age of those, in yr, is 1474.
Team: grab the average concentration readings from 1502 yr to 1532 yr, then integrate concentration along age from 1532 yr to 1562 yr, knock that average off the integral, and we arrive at 1039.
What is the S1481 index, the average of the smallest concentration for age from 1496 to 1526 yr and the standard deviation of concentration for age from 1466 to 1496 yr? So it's 16.7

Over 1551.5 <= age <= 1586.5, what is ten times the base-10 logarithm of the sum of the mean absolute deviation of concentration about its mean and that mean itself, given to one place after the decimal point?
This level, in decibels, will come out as 15.6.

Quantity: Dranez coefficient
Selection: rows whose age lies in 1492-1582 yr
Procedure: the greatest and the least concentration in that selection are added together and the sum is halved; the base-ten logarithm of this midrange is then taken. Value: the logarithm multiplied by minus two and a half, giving -3.85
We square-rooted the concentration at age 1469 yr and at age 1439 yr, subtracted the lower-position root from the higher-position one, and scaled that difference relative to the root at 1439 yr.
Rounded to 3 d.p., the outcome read 0.048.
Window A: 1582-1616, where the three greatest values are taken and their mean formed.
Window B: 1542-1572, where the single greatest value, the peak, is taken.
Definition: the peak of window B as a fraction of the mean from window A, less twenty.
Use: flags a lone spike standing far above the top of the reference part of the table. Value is -18.9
